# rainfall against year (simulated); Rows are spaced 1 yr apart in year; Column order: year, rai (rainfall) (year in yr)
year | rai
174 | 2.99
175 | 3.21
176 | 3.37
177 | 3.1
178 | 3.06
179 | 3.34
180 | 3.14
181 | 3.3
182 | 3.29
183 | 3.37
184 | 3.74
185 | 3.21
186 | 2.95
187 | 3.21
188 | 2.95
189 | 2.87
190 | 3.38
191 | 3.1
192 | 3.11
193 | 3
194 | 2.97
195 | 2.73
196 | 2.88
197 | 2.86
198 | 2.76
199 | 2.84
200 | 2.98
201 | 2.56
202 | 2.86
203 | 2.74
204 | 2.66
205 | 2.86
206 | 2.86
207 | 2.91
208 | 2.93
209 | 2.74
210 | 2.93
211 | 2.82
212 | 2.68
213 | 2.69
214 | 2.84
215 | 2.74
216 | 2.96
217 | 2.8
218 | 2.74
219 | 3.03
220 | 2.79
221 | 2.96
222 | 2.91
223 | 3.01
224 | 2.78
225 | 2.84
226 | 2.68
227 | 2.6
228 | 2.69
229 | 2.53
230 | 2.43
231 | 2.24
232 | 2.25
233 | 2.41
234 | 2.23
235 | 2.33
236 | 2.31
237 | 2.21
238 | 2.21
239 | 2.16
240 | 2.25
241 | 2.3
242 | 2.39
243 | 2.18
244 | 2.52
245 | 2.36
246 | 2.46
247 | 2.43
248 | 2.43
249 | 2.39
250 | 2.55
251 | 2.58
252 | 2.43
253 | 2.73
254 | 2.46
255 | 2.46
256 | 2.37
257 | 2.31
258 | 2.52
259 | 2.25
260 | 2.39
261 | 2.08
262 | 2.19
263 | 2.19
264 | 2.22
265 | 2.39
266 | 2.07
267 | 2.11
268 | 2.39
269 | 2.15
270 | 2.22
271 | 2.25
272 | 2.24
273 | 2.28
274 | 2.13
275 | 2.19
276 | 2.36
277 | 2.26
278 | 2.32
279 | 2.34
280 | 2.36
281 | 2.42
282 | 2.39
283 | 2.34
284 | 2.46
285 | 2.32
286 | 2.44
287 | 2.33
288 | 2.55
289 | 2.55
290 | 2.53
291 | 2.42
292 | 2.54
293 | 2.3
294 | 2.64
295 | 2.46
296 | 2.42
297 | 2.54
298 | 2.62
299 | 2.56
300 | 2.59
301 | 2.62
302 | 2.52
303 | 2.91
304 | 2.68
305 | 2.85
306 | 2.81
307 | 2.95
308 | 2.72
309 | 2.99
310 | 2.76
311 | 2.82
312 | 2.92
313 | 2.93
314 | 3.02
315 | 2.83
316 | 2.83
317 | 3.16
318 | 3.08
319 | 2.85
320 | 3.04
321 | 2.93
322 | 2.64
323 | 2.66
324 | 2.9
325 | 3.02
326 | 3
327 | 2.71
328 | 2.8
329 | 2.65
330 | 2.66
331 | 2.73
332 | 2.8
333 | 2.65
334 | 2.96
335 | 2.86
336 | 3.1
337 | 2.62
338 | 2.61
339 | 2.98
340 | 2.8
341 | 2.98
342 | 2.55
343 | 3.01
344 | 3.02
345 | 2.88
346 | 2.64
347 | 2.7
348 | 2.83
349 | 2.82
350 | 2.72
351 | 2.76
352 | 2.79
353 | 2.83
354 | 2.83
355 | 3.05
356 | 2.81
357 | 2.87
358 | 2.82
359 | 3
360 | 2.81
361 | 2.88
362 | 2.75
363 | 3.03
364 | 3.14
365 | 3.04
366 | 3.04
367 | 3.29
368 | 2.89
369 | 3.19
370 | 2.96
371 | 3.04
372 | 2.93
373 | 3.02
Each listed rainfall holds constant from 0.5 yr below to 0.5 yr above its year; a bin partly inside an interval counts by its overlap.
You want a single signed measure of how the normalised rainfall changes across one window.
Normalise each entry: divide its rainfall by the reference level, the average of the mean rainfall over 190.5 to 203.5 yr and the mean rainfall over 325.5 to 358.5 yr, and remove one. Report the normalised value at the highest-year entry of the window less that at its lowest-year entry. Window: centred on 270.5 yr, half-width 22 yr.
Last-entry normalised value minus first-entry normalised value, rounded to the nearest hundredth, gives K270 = 0.05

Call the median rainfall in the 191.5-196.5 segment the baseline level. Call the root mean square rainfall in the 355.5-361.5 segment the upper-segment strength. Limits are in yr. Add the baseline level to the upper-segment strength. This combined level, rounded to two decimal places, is 5.84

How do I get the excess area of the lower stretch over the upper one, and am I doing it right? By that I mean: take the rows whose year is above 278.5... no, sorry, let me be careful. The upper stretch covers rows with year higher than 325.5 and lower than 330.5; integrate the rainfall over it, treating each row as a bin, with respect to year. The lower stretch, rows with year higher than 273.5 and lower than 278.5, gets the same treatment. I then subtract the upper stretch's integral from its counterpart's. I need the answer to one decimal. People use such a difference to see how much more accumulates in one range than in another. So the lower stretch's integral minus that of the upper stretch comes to -2.6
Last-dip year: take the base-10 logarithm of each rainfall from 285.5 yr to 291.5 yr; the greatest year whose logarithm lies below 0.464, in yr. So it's 291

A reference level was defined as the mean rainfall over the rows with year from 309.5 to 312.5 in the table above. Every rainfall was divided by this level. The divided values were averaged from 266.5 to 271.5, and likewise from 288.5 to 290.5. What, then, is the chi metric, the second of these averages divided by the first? 1.14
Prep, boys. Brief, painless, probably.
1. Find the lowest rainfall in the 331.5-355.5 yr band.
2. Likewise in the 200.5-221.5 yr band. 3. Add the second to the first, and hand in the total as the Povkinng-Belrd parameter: 5.1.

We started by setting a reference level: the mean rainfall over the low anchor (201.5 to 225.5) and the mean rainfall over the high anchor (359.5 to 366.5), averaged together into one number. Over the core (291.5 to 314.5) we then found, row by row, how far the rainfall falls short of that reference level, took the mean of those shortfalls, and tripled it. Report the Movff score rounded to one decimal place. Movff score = 0.6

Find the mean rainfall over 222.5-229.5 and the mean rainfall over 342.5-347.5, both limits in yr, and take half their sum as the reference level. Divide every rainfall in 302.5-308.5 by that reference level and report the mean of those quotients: 1.01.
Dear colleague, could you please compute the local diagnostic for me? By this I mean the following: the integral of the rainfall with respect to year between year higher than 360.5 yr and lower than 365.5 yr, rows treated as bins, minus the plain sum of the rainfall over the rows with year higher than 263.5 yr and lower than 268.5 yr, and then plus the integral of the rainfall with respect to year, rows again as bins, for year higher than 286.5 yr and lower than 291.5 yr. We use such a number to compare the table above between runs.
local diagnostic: 16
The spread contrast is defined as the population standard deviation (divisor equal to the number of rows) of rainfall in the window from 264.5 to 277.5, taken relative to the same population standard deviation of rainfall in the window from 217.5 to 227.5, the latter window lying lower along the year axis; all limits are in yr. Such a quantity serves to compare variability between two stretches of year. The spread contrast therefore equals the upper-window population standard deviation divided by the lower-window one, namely 0.74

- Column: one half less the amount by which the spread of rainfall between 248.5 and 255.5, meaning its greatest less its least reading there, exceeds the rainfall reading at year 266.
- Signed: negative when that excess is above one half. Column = 2.23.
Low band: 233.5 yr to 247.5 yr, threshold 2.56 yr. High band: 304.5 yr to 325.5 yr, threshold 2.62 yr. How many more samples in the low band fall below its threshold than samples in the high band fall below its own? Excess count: 14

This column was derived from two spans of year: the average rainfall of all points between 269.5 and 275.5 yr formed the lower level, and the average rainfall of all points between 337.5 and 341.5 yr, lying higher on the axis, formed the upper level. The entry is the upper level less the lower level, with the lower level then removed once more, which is -1.6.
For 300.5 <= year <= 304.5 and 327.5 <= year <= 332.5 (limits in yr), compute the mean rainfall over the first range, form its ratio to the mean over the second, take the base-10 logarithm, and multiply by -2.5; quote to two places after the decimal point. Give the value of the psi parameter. 0.02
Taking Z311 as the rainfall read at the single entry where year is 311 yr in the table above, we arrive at 2.82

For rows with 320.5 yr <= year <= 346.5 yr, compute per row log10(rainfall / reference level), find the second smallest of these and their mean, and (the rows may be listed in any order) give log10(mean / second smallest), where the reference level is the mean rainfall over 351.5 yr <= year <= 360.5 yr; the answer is -0.66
